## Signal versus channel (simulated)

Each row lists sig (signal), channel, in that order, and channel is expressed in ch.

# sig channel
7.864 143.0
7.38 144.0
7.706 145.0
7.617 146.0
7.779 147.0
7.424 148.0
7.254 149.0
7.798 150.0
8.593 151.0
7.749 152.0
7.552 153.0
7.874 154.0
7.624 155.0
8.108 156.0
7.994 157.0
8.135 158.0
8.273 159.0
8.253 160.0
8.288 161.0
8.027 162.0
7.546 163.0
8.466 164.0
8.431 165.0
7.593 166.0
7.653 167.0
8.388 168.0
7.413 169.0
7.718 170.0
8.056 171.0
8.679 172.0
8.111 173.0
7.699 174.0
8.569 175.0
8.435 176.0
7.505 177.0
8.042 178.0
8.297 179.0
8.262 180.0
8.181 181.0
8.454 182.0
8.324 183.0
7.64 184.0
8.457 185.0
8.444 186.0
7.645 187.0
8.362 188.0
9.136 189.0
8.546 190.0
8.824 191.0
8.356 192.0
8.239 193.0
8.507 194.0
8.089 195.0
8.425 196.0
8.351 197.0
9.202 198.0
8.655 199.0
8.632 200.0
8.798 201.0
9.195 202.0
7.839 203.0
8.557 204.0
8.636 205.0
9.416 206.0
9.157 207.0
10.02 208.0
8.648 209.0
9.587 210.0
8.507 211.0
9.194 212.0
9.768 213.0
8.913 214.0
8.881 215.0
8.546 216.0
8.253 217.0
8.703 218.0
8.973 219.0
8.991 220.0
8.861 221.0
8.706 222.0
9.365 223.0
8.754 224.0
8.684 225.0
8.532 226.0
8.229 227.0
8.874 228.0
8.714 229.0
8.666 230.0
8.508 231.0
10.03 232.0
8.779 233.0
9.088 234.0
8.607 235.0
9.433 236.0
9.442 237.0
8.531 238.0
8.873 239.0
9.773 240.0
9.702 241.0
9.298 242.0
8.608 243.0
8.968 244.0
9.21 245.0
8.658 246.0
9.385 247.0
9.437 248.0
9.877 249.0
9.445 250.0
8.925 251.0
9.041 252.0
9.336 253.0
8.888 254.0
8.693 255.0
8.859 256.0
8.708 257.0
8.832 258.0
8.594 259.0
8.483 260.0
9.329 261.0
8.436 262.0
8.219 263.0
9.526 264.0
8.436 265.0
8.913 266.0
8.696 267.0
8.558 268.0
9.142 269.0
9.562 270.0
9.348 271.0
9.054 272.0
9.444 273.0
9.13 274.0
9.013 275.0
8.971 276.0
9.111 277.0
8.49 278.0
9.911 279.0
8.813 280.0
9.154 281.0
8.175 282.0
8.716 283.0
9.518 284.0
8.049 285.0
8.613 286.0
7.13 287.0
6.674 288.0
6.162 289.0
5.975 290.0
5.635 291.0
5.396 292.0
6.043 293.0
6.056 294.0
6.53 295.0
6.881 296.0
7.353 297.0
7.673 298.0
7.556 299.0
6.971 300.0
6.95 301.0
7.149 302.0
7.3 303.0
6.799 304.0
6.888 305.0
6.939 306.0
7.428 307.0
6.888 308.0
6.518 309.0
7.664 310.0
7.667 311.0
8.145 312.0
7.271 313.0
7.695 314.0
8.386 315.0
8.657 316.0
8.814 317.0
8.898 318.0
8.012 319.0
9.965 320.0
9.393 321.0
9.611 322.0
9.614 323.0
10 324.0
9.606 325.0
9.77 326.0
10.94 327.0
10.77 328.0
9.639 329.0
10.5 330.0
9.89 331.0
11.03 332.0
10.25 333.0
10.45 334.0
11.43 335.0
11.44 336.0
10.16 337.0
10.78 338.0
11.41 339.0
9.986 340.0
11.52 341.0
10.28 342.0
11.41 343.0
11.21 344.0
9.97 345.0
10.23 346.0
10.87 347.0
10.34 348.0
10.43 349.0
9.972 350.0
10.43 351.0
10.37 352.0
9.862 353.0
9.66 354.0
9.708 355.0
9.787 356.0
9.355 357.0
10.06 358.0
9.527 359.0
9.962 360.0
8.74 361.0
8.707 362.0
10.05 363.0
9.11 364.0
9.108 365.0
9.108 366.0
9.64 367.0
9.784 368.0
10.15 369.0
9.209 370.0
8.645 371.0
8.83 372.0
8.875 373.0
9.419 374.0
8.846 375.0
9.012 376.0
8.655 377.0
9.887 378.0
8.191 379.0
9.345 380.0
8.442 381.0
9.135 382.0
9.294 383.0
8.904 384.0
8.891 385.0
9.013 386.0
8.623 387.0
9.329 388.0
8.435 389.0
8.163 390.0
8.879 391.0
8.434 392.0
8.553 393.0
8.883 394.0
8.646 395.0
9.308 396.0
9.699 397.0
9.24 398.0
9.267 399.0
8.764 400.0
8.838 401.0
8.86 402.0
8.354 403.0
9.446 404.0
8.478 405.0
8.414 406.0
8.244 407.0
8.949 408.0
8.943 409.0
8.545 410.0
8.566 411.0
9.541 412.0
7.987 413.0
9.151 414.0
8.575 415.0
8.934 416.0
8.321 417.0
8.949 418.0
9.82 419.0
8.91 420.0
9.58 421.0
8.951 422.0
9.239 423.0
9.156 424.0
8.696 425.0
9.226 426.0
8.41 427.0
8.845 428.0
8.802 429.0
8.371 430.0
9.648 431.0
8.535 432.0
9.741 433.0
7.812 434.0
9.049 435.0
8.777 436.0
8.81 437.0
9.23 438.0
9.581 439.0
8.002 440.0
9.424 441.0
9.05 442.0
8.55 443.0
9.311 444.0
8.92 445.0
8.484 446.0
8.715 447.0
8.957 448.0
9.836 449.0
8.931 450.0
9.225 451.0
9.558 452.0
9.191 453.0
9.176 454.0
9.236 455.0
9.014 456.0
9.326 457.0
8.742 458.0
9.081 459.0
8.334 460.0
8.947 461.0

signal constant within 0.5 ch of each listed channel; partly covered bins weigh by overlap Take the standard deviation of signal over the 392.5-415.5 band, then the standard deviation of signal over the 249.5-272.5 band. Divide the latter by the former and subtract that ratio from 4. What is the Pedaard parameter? 3.13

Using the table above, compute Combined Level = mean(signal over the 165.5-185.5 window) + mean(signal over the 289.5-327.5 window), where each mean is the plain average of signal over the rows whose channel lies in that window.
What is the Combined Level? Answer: 15.8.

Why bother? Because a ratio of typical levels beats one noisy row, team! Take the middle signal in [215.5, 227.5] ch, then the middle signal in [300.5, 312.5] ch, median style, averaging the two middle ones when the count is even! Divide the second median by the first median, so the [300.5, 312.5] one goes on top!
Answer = 0.81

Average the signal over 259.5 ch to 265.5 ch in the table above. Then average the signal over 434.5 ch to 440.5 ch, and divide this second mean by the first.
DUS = 1.02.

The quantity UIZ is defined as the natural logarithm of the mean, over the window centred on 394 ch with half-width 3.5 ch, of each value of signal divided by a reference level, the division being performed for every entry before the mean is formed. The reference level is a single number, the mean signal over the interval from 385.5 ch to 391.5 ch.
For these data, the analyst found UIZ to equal 0.02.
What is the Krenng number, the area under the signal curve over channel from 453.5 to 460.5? 62.9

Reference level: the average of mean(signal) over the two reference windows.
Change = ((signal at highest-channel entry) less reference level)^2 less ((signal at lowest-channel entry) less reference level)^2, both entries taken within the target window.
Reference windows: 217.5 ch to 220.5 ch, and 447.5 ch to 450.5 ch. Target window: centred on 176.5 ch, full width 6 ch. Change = -1.3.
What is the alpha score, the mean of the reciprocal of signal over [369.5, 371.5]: 0.112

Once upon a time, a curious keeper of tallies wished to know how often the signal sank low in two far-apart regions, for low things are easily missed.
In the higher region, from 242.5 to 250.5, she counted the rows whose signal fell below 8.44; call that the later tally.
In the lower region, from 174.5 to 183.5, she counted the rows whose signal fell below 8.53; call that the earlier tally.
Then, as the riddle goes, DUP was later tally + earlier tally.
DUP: 8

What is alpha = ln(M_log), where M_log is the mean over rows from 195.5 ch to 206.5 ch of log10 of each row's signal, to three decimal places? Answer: -0.063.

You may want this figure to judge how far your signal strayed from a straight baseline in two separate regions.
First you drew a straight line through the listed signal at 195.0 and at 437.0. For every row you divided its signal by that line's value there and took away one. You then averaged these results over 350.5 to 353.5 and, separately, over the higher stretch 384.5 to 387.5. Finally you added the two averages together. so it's 0.2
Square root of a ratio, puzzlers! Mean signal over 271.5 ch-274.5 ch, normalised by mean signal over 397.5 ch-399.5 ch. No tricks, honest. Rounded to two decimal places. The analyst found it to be 1.00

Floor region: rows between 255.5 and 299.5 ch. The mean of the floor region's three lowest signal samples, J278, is 5.7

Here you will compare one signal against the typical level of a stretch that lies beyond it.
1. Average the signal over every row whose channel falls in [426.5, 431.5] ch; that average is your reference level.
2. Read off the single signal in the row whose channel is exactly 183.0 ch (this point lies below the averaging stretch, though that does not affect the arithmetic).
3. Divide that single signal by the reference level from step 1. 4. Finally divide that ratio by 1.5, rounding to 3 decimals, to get 0.630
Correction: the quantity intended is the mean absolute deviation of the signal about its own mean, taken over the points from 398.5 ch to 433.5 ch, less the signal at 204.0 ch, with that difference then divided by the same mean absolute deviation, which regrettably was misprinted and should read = -23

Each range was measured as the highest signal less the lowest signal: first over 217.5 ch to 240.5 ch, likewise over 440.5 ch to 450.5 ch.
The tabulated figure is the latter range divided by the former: 0.8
